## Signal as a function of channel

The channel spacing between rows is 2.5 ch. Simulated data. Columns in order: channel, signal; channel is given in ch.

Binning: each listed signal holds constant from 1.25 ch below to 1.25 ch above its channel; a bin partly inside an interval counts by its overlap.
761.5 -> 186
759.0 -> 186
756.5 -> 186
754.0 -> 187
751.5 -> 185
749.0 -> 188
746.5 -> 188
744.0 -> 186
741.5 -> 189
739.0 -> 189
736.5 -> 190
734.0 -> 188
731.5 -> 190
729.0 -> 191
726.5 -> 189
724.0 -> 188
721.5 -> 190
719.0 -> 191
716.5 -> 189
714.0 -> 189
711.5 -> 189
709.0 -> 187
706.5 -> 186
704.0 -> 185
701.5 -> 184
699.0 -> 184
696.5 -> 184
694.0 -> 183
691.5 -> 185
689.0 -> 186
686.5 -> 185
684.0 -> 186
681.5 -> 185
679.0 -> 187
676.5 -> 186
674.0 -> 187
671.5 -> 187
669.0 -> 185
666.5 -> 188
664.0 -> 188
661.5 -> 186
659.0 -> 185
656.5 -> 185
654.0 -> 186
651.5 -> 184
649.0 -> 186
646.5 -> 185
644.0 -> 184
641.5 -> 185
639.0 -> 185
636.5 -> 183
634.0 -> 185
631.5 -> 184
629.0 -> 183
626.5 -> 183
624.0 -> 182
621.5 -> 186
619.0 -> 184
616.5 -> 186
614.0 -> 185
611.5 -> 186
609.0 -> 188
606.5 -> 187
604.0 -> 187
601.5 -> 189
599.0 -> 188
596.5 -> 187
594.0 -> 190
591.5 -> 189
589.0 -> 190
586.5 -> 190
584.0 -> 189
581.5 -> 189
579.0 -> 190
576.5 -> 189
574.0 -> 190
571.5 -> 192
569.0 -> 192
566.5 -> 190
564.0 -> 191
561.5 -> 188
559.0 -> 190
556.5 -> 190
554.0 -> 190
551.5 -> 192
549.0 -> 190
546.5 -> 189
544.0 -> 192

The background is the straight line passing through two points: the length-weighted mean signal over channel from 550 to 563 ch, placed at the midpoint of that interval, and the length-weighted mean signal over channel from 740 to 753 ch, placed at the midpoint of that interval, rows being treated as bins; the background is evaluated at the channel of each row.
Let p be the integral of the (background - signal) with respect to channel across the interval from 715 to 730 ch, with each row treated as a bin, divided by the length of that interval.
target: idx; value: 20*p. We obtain -41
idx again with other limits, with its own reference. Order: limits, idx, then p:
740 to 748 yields -9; -0.5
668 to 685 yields 42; 2.1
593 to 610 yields 28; 1.4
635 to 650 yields 82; 4.1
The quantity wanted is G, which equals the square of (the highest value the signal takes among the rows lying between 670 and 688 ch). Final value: 34969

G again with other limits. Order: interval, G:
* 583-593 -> 36100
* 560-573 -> 36864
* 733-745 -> 36100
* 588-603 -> 36100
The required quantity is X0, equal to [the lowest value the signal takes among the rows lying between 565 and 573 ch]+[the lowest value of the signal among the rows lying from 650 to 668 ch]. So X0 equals 374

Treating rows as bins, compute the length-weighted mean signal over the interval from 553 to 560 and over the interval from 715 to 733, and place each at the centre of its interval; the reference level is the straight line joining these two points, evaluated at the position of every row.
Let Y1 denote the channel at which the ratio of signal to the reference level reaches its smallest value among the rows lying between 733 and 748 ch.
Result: 744.0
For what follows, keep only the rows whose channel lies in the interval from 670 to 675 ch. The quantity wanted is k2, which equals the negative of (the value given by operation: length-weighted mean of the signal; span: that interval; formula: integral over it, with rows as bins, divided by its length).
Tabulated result -186.9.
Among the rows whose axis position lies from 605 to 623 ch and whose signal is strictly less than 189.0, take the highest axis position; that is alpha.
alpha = 621.5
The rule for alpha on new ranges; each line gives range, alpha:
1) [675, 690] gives 689.0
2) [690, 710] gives 709.0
